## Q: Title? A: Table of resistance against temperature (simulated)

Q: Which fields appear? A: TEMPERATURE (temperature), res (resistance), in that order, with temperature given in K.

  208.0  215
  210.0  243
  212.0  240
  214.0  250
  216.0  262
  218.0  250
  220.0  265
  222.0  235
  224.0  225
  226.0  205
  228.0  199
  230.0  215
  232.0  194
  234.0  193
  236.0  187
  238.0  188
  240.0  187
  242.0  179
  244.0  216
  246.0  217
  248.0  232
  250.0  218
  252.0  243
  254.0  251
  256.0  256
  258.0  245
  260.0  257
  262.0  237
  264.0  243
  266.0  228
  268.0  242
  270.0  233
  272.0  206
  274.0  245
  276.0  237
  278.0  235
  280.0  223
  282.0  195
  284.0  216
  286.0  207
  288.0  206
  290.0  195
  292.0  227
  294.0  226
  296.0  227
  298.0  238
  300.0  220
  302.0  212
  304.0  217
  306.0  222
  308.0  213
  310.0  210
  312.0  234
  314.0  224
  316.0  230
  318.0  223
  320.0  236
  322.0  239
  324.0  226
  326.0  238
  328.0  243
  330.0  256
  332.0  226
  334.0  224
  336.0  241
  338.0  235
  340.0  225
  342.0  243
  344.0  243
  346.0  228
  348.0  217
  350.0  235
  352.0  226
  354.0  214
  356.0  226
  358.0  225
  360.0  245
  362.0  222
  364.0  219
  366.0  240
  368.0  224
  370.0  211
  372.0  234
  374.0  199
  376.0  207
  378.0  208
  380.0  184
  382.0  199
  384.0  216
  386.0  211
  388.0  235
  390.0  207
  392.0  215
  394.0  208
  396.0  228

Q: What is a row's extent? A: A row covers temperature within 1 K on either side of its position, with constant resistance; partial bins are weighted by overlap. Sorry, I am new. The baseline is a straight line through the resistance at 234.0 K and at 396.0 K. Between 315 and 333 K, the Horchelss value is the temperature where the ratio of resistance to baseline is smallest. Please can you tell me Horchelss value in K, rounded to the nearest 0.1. 332.0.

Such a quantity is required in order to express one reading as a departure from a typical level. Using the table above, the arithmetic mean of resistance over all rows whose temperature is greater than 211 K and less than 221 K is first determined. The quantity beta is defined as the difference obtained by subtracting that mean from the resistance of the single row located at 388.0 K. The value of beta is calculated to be -18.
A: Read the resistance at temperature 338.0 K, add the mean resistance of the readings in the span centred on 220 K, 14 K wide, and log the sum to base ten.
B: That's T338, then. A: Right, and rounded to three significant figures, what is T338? 2.68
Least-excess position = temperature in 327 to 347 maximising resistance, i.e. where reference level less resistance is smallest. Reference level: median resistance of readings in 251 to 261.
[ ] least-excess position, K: 330.0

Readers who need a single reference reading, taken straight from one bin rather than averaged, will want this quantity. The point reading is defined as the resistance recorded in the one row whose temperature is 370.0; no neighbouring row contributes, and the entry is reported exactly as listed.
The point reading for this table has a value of 211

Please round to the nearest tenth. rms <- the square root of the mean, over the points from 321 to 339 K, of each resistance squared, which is 236.6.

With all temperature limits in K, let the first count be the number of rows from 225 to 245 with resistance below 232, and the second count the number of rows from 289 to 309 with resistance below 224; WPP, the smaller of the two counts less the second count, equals 0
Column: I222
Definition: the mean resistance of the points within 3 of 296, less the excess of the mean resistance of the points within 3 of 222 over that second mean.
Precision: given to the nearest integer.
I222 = 219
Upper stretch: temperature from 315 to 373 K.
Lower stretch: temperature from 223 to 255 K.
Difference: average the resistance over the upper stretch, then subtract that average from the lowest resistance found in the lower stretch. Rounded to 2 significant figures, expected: -52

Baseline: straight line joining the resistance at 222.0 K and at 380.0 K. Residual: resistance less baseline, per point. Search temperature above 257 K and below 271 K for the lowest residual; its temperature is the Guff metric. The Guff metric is 266.0 K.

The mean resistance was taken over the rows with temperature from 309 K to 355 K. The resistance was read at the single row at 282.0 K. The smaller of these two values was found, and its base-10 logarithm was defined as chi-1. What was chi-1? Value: 2.29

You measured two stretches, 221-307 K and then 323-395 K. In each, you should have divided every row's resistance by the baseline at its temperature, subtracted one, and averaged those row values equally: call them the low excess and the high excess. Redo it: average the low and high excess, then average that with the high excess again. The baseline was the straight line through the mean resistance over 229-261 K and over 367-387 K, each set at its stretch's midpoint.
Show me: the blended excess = 0.052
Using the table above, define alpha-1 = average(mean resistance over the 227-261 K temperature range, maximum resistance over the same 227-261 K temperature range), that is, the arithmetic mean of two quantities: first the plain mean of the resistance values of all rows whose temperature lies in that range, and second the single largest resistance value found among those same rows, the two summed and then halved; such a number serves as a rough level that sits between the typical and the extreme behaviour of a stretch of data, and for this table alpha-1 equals 237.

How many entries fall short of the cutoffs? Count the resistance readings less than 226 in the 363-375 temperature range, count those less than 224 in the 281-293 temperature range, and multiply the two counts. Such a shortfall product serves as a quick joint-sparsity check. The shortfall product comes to 20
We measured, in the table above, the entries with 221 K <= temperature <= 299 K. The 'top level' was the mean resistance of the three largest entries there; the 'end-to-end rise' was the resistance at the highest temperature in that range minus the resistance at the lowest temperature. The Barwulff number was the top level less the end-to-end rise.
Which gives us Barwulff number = 252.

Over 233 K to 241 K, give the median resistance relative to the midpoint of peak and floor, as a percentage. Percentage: 99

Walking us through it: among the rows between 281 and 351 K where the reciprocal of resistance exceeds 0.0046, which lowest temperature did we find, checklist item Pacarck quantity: 282.0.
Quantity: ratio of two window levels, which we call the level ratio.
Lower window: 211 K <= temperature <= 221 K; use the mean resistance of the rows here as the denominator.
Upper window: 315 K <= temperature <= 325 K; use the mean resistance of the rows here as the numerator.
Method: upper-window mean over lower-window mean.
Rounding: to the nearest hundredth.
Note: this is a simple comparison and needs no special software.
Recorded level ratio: 0.91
